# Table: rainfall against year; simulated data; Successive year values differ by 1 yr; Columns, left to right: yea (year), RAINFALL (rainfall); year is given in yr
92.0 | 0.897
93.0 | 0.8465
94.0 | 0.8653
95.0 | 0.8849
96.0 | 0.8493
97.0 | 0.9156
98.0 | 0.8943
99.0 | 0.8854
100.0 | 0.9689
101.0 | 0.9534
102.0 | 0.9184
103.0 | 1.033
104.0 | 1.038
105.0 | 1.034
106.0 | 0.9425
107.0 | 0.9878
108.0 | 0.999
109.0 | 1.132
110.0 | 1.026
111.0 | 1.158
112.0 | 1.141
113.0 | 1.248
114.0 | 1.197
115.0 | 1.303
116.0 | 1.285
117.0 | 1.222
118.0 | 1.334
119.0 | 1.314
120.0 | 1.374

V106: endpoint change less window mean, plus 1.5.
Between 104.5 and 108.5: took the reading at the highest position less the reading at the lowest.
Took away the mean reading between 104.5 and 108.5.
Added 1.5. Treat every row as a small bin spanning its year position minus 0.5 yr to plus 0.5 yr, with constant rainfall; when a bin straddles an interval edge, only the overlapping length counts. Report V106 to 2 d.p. 0.47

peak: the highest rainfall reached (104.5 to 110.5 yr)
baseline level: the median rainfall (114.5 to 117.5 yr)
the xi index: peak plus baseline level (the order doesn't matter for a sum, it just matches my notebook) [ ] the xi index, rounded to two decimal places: 2.42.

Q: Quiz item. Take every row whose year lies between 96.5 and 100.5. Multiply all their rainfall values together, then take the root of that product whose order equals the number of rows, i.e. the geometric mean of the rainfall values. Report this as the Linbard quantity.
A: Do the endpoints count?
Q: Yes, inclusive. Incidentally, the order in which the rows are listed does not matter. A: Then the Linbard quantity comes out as 0.92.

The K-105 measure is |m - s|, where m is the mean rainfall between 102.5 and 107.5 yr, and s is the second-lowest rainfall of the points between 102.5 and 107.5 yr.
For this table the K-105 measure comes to 0.019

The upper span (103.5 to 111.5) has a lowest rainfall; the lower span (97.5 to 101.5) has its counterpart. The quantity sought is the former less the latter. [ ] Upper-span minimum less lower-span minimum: 0.06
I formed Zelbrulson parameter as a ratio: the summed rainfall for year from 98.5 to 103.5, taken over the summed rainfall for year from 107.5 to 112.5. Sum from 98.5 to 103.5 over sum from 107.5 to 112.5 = 0.87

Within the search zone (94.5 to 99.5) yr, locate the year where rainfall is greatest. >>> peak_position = 97.0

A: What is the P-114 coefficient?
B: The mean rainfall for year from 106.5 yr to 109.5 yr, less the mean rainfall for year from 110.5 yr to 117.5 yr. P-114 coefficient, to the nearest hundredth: -0.18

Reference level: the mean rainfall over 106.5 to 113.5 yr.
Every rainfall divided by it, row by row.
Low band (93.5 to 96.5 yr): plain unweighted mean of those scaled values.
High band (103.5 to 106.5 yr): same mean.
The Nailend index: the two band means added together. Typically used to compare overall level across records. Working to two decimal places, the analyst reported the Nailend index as 1.70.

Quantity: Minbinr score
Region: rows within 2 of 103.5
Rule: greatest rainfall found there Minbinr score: 1.038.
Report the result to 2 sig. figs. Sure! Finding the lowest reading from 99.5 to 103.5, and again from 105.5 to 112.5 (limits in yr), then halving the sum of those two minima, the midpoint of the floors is 0.93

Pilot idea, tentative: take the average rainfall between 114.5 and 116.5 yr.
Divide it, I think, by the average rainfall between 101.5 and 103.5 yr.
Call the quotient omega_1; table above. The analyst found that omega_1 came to 1.33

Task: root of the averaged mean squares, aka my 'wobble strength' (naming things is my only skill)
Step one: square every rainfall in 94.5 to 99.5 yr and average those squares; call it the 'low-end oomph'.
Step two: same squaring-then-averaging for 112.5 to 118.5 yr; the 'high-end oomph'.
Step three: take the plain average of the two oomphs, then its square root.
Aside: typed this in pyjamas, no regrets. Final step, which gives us 1.09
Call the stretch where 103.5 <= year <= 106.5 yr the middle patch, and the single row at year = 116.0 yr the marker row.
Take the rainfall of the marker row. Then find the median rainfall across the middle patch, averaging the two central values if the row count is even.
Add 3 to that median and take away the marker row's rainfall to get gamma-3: 2.75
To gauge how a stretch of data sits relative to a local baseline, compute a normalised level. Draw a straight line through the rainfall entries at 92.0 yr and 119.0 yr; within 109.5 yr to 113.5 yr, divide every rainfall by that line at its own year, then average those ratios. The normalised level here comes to 0.953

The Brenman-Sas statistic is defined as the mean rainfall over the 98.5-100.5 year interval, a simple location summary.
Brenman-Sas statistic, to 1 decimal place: 0.9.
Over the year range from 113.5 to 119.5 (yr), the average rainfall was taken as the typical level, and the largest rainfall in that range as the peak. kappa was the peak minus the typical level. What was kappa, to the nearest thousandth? 0.058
